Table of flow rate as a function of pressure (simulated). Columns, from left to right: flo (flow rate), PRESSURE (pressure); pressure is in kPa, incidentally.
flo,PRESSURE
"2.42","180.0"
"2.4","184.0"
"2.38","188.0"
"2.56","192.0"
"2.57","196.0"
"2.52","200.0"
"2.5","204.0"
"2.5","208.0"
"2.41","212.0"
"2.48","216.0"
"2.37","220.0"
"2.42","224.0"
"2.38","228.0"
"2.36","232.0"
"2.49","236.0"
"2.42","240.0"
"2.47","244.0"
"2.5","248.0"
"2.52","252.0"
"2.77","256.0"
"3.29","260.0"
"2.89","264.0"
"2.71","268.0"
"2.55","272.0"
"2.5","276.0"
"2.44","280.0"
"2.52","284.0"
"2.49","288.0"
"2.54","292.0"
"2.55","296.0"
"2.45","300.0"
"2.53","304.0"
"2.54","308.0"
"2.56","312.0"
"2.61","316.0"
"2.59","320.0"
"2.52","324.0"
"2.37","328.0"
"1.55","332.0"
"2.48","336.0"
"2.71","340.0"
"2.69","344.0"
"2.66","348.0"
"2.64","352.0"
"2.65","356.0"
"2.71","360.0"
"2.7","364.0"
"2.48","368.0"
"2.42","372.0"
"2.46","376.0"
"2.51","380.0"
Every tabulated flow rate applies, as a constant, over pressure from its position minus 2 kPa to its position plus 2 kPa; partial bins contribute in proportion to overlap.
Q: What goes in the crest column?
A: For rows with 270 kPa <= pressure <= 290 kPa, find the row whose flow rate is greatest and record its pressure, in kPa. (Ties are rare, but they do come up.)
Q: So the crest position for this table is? 272.0 kPa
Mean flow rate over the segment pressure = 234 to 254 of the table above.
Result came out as 2.48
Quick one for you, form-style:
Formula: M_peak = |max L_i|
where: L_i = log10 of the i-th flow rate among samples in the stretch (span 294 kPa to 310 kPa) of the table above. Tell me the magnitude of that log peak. 0.407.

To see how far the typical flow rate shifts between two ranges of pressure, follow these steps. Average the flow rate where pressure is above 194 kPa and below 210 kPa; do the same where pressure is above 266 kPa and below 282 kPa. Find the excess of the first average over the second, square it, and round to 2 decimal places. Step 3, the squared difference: 0.00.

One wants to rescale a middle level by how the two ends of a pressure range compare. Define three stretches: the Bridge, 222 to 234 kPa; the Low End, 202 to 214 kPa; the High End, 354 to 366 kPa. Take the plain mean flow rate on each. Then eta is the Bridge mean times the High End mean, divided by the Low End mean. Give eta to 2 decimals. 2.60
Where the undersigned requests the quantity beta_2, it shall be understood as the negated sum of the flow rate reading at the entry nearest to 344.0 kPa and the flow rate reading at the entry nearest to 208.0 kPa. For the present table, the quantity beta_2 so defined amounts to -5.2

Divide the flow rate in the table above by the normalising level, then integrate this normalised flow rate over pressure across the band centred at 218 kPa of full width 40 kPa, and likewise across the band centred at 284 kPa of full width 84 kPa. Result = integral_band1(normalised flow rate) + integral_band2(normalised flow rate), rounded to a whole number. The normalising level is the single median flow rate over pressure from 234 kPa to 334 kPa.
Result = 125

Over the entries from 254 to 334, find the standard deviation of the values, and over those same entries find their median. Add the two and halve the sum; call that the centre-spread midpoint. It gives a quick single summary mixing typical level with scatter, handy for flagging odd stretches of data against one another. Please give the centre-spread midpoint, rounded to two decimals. 1.42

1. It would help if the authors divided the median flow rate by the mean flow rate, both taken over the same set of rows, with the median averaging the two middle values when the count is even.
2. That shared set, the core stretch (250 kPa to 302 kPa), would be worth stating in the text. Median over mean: 0.965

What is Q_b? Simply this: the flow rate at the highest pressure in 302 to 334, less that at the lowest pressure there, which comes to -1.0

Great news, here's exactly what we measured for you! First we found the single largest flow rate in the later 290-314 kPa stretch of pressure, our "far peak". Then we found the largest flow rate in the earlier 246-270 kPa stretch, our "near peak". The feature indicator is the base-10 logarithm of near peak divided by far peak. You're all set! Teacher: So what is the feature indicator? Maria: 0.109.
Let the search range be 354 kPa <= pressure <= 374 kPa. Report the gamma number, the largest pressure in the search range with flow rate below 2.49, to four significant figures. 372.0 kPa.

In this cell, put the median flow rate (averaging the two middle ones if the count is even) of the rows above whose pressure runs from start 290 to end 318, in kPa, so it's 2.54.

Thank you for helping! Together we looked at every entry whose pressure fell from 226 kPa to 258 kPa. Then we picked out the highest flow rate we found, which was 2.77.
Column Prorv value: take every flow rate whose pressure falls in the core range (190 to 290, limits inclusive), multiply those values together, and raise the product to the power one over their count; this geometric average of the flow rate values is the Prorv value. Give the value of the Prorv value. 2.54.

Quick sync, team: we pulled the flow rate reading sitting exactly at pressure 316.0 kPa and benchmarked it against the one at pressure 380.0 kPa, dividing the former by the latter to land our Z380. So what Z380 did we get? 1.04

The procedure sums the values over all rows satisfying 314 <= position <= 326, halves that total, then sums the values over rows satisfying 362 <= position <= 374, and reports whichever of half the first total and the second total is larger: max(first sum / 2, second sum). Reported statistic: 7.60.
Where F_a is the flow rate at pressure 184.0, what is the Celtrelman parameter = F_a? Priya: 2.4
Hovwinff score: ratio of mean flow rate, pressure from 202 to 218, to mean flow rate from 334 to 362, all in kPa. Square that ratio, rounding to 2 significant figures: 0.87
